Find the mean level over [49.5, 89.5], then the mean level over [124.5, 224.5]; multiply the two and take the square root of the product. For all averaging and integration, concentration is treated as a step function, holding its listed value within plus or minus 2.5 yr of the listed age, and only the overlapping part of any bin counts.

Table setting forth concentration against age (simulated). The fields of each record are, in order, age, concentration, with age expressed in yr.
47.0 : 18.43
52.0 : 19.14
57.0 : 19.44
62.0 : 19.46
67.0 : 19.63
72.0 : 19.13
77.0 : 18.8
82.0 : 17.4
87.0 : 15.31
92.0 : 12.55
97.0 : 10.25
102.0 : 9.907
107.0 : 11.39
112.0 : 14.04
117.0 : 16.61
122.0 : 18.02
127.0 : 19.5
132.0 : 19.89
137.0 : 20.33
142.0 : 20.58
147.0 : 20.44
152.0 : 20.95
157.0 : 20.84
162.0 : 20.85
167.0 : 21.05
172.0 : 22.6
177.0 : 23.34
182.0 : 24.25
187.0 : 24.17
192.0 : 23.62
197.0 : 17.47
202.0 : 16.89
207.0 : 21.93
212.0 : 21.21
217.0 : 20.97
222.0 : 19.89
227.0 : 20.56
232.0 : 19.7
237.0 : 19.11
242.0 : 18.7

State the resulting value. 19.7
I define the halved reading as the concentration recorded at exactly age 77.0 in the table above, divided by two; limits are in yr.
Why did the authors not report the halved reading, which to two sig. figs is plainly 9.4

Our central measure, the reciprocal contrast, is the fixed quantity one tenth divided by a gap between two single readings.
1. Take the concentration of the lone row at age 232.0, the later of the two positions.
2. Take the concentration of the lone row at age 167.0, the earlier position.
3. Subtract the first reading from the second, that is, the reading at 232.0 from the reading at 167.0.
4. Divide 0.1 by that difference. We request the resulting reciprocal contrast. 0.074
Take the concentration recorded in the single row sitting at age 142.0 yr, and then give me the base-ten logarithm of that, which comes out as 1.313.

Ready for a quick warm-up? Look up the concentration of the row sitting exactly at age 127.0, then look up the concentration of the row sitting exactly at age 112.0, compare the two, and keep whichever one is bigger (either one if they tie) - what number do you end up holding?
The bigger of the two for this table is 19.50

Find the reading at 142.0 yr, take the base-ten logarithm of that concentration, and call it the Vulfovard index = 1.313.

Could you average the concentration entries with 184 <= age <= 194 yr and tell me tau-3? 23.9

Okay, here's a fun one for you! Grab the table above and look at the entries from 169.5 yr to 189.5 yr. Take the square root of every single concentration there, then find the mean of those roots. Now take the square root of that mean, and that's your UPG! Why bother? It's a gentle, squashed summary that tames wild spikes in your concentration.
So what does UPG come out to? 2.20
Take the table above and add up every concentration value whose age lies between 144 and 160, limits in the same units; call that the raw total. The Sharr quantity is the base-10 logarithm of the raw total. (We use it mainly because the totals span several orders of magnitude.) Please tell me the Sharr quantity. 1.79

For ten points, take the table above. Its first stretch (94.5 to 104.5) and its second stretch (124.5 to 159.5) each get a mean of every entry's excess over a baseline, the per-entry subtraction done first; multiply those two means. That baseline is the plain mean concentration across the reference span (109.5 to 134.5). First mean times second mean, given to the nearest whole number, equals -21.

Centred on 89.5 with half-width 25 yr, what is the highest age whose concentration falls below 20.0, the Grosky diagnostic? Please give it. 112.0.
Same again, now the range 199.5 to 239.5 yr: 237.0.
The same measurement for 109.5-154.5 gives 132.0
